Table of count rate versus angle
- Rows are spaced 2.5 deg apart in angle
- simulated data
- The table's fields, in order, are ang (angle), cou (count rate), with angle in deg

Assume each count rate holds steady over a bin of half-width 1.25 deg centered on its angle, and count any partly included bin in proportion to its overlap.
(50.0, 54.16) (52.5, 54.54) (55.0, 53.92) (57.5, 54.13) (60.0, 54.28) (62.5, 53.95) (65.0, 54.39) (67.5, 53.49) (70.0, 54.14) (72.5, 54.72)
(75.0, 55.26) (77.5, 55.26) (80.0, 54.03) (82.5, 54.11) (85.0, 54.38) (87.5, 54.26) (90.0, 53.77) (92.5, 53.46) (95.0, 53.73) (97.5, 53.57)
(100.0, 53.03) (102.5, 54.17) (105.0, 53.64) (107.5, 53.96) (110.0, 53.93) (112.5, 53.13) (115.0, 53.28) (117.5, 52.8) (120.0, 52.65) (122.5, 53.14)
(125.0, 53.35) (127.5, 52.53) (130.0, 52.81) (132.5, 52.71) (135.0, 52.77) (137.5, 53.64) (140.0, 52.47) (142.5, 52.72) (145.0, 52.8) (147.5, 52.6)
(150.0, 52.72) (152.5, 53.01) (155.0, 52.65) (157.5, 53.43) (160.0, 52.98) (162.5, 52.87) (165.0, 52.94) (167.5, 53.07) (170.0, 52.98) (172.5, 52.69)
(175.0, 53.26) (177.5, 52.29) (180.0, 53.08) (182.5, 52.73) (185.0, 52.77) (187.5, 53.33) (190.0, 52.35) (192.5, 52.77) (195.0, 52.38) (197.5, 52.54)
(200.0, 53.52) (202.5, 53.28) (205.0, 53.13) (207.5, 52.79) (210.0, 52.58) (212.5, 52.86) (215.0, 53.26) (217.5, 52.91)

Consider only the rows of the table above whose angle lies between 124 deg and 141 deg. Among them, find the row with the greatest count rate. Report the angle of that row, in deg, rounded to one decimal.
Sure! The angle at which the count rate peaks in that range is 137.5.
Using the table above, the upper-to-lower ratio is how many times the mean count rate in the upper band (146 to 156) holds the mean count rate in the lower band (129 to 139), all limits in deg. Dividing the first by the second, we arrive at 1.00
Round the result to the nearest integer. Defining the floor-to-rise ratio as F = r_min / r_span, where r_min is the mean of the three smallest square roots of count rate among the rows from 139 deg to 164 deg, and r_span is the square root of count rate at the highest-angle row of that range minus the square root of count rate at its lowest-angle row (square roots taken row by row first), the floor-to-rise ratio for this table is 263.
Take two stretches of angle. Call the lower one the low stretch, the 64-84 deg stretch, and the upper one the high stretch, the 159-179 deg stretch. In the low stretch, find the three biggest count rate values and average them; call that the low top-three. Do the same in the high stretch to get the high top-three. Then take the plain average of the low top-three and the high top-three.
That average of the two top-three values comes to 54.1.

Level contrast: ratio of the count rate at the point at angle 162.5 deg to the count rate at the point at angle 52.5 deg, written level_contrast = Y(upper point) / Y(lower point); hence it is 0.969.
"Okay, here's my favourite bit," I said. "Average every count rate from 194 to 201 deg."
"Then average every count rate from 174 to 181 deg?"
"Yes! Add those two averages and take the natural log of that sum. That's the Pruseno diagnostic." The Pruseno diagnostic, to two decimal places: 4.66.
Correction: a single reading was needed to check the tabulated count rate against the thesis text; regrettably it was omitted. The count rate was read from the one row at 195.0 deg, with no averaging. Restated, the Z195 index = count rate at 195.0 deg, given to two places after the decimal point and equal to 52.38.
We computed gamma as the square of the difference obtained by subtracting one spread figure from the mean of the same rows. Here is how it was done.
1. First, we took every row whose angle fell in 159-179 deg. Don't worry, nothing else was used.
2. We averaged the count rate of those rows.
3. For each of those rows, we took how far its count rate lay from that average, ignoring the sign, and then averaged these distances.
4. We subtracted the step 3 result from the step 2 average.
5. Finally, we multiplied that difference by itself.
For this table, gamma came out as 2776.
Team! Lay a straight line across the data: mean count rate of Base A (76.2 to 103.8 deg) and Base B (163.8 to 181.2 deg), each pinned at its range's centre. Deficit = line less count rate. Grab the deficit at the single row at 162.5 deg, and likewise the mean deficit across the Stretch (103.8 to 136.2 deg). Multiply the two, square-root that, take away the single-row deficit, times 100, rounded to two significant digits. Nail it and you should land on 11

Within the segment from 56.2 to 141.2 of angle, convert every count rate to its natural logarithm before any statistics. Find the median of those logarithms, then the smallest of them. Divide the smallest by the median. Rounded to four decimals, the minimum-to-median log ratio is 0.9943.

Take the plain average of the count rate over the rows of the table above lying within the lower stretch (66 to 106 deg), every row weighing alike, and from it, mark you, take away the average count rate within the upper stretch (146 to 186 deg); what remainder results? 1.2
